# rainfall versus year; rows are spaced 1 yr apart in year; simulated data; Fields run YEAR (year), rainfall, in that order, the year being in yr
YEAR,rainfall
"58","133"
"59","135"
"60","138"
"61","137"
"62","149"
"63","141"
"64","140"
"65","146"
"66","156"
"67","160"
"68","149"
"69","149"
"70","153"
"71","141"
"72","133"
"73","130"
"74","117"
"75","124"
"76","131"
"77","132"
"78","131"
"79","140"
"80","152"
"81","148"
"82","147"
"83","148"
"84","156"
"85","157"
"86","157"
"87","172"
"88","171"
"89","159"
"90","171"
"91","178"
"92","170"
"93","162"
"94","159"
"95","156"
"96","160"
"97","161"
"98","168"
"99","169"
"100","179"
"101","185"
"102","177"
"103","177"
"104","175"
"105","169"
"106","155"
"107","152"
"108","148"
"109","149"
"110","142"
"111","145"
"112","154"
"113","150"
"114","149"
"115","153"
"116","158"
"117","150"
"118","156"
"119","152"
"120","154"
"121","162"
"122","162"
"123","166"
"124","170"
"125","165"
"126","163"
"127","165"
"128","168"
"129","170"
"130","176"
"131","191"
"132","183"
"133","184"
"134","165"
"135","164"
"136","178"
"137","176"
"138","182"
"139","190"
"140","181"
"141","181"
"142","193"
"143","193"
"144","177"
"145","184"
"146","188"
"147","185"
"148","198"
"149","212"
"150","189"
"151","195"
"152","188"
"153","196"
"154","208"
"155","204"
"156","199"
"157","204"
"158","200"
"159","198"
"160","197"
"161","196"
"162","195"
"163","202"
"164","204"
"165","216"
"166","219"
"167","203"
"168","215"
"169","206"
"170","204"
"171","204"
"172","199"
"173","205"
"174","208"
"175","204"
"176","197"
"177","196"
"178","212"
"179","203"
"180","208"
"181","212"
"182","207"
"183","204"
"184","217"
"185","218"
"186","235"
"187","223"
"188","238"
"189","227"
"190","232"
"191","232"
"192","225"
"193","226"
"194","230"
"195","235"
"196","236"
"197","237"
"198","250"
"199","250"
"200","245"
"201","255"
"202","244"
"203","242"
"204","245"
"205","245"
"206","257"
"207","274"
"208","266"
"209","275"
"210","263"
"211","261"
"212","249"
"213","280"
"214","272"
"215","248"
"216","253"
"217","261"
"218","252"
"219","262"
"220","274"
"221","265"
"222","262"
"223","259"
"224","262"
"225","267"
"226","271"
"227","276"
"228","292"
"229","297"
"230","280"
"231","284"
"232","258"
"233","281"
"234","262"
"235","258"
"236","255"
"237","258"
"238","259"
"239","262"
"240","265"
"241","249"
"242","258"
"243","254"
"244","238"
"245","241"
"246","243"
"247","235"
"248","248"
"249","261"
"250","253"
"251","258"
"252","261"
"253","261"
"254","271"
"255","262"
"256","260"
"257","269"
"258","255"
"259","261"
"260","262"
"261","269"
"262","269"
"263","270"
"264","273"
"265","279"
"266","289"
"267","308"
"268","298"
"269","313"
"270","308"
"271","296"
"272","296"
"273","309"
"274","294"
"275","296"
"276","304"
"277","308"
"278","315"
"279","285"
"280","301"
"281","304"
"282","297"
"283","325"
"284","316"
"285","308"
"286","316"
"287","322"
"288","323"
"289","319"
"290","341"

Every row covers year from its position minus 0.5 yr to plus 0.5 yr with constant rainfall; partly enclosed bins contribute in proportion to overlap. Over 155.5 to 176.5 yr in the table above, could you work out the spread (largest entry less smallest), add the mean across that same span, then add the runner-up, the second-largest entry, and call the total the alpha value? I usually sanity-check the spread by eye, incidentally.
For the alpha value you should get 444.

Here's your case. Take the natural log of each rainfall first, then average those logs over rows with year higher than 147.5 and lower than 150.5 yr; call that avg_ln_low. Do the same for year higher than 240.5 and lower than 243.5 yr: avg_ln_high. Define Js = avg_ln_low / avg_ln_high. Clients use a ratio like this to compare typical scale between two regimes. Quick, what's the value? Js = 0.96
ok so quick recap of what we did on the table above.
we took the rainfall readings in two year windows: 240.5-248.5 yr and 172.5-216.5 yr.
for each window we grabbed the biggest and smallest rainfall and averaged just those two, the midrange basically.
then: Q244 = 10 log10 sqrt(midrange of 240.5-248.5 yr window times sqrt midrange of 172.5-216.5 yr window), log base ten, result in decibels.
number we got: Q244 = 17.9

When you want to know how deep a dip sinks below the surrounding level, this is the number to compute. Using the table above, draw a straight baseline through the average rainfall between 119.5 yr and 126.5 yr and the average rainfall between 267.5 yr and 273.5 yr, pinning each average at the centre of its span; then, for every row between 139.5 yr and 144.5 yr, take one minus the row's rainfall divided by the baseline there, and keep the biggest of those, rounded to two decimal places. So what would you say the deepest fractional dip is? 0.03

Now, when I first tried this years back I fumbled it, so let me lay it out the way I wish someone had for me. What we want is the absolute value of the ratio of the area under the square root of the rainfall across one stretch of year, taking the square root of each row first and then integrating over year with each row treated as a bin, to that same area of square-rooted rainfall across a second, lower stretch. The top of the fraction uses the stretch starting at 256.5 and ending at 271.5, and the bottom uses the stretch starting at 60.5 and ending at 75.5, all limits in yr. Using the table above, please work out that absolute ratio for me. 1.41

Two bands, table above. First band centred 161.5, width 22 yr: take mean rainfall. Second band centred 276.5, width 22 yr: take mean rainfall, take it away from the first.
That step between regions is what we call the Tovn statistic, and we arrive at -103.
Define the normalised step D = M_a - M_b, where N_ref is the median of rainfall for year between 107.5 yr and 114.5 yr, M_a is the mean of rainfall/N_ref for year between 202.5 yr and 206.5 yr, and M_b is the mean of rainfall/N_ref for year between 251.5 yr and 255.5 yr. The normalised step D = -0.11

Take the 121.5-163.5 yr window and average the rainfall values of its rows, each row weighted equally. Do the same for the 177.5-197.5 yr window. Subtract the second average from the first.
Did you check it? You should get -38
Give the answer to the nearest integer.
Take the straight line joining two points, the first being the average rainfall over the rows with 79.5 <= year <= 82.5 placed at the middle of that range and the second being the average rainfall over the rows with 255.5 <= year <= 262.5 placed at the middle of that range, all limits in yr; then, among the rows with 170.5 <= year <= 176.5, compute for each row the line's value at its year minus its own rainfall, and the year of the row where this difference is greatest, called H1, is 176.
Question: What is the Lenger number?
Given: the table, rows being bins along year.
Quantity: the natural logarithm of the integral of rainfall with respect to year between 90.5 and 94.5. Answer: 6.51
